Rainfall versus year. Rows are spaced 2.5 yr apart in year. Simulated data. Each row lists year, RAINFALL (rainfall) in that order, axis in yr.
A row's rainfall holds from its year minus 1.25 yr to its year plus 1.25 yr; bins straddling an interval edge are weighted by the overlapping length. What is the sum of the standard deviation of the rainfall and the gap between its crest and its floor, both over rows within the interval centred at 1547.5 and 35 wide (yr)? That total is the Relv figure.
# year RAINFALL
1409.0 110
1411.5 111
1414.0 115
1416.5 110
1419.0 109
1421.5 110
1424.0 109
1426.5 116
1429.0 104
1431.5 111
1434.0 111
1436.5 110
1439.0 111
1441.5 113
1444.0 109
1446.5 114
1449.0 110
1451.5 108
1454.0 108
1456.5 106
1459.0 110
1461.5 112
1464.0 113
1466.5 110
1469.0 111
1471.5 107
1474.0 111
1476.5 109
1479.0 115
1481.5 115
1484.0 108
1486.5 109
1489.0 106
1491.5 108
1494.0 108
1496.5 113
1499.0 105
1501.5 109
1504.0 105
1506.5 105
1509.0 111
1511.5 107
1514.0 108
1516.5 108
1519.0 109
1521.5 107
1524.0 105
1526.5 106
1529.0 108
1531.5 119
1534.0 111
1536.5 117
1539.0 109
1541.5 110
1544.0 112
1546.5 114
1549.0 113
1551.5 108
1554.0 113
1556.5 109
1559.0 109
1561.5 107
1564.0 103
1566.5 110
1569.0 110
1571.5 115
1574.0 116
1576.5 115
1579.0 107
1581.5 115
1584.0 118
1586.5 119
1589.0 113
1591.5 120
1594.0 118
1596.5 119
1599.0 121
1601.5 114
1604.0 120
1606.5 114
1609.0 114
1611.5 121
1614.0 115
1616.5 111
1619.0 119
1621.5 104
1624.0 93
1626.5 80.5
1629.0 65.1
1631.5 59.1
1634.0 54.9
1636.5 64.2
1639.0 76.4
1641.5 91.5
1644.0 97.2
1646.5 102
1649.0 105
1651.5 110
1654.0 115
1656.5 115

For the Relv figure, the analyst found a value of 20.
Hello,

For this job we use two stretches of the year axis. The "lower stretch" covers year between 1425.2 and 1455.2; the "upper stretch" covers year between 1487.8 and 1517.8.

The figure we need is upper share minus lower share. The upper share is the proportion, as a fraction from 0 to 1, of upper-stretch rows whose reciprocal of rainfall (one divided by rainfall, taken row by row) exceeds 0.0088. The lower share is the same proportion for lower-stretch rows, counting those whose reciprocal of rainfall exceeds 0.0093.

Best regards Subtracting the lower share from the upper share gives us 0.92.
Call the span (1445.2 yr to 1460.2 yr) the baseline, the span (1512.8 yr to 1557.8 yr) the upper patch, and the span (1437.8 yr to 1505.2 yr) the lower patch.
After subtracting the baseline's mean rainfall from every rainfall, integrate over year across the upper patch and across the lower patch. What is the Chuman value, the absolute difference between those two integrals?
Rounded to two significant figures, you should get 17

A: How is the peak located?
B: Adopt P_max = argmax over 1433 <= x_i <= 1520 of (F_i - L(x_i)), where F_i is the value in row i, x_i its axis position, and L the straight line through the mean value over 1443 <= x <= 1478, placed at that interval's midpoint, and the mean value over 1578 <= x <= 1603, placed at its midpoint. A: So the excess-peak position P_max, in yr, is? 1446.5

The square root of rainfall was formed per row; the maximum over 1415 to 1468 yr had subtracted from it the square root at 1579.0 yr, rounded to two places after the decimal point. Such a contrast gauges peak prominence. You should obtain 0.43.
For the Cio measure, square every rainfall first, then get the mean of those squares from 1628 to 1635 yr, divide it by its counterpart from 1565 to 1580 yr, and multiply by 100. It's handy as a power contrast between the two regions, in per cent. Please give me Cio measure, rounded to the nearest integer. 28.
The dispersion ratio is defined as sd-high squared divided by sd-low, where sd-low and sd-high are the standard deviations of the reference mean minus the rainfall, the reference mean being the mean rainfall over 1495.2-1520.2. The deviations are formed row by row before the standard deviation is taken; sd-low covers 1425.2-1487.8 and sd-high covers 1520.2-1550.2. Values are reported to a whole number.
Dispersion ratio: 6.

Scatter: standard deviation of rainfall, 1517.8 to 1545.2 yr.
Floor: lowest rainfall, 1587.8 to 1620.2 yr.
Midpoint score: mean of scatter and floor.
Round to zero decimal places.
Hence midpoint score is 58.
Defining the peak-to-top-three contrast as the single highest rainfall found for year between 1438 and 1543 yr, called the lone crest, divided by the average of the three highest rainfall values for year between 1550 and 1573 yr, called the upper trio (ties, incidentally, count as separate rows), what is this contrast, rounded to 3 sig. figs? 1.06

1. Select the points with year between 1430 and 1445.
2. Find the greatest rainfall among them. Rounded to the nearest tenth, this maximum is 113.0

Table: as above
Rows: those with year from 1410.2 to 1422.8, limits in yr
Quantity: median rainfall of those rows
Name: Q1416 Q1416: 110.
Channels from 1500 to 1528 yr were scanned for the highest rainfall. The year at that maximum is 1509.0 yr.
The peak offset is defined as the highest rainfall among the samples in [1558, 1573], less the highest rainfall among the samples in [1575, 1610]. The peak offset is -6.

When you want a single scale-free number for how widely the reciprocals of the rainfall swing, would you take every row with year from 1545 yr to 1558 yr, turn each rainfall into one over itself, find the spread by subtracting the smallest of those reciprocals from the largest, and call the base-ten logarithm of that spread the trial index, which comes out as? -3.31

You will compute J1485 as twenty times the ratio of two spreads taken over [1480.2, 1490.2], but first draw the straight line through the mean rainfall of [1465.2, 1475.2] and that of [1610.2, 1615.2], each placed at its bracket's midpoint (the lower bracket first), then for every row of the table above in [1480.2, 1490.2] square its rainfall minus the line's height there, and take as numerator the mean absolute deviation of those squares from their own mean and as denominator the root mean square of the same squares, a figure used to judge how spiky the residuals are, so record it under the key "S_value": 10.9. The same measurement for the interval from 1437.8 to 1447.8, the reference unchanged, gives 11.2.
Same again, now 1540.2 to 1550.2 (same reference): 12.5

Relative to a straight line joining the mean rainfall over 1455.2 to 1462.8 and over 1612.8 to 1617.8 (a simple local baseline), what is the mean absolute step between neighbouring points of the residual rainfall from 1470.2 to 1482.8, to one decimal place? 3.0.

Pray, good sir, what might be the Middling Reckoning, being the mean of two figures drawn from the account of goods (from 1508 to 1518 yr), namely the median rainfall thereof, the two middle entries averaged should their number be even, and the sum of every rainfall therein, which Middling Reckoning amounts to 271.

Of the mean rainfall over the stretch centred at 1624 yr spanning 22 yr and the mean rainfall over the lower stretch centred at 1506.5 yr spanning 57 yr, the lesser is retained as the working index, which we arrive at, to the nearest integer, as 89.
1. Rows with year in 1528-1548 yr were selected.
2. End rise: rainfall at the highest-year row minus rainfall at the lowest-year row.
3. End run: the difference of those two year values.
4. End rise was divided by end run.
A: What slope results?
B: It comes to 0.34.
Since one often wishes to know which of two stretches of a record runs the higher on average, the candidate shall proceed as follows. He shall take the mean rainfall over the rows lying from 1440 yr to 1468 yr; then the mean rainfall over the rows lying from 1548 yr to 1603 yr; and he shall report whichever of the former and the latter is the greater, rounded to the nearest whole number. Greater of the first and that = 113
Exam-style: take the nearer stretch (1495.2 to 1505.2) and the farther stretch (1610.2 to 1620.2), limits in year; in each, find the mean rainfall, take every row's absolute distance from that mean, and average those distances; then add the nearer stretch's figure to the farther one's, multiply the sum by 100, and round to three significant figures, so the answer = 650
